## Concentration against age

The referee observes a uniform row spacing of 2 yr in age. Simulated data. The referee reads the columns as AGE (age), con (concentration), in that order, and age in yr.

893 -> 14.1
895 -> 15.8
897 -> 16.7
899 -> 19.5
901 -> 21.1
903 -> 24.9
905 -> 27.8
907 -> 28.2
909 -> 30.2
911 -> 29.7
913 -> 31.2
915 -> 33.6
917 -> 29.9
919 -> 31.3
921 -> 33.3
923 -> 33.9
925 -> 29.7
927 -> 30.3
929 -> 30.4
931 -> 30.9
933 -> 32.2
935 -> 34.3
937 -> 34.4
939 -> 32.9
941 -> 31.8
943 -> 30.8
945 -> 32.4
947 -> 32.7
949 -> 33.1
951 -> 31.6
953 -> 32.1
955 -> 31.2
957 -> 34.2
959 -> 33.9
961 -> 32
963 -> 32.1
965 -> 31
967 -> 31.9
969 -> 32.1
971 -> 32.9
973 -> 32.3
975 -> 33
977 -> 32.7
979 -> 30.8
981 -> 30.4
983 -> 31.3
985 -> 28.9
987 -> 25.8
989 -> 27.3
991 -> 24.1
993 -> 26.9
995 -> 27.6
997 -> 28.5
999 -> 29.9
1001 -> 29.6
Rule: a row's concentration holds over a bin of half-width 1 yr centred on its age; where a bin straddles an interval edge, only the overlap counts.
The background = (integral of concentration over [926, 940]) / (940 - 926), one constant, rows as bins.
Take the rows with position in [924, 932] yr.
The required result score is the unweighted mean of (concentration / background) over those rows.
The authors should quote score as 0.94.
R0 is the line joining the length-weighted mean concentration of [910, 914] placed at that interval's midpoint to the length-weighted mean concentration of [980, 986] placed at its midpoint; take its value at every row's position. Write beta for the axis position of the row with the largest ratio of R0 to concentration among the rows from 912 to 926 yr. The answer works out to 925 yr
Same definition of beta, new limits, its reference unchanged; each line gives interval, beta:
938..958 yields 943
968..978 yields 969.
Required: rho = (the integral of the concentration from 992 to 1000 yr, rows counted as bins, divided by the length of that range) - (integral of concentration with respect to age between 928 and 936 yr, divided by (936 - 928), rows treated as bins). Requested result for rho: -4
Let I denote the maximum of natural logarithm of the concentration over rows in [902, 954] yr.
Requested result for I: 3.54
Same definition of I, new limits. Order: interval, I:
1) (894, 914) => 3.44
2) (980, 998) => 3.44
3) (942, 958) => 3.53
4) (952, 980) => 3.53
